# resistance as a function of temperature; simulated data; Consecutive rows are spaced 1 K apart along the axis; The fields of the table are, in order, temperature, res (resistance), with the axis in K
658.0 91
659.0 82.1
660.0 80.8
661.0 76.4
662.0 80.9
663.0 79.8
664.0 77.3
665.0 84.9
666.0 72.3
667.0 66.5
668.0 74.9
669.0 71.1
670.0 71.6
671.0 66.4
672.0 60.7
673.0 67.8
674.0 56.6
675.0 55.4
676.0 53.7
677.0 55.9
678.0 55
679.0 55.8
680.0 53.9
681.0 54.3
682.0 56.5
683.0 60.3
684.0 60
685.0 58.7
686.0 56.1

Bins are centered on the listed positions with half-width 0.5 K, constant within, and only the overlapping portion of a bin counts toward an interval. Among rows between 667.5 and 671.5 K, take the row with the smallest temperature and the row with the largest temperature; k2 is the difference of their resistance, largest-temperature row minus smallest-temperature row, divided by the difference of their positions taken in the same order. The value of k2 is -2.8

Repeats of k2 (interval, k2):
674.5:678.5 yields -0.1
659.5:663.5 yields -0.3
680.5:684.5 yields 1.9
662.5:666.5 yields -2.5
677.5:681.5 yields -0.2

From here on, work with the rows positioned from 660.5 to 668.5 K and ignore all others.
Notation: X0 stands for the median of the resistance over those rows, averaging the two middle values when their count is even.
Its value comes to 77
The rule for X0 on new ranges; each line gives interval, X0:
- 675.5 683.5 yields 55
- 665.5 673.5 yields 69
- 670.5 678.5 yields 56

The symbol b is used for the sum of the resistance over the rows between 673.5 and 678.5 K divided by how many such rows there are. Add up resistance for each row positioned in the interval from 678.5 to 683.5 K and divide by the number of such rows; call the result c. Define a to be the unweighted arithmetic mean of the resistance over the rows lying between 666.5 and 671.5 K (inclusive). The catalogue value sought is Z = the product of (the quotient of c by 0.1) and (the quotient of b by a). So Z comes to 443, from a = 70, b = 55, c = 56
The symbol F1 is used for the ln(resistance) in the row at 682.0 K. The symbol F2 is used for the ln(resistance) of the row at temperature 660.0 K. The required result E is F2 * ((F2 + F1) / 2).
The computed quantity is 18.5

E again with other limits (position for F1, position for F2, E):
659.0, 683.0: 17.4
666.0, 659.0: 19.1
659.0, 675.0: 16.9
